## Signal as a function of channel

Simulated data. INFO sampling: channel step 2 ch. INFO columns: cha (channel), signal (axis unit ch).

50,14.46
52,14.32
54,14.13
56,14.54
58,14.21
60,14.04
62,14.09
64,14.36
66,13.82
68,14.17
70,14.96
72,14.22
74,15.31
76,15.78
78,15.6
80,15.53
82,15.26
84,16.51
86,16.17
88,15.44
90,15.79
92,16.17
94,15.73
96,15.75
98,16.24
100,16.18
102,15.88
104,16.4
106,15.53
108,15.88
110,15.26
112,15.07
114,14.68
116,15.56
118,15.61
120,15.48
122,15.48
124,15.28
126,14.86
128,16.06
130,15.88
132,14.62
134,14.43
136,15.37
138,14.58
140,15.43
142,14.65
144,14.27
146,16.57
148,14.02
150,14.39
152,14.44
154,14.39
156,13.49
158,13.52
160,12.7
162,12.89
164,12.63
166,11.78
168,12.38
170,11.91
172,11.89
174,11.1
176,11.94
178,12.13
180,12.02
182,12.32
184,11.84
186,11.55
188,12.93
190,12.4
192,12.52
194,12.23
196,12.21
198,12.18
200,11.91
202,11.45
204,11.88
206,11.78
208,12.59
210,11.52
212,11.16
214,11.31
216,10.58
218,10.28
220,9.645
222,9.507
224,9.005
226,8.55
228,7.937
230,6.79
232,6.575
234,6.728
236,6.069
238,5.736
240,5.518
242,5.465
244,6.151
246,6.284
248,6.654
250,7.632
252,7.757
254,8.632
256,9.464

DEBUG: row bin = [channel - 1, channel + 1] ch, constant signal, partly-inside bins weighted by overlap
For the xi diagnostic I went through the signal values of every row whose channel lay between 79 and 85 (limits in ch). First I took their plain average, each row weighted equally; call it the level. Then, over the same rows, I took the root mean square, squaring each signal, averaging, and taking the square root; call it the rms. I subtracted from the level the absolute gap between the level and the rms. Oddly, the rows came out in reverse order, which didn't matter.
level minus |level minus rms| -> 15.8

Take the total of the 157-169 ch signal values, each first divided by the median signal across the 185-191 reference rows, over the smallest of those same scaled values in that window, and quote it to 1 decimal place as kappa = 6.4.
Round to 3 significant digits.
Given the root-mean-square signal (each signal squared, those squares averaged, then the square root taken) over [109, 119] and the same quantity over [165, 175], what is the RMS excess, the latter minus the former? -3.42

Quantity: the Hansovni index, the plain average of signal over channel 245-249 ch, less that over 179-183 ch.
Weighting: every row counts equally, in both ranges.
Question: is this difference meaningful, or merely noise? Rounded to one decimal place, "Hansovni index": -5.7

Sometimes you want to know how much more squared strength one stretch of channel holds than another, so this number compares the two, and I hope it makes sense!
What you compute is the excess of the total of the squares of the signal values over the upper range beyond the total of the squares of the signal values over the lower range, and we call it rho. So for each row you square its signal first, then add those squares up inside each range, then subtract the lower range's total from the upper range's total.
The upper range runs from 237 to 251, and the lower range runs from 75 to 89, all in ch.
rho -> -1466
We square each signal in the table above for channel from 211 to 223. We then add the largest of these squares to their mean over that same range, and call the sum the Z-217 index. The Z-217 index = 237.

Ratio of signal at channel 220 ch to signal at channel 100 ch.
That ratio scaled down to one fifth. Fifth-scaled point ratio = 0.12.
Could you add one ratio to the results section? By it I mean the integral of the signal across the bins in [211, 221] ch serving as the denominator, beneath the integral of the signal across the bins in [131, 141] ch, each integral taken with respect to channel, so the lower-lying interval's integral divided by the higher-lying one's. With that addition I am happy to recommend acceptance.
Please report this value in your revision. 1.4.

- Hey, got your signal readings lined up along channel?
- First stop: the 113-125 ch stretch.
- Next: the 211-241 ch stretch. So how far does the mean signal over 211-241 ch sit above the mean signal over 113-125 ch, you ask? -7.0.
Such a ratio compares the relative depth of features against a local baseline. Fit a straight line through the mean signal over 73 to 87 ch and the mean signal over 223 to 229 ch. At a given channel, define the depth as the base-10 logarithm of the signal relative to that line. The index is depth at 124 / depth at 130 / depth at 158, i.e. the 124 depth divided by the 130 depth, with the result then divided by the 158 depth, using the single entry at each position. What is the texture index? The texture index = 11.7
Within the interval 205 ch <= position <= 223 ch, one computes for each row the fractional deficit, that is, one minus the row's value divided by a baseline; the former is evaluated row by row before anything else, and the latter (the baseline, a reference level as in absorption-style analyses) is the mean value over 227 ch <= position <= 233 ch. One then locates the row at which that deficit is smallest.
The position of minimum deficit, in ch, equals 208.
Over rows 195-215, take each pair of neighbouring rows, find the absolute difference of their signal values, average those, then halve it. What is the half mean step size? 0.204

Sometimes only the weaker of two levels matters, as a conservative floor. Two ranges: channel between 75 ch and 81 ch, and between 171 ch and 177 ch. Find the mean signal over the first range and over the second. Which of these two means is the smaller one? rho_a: 12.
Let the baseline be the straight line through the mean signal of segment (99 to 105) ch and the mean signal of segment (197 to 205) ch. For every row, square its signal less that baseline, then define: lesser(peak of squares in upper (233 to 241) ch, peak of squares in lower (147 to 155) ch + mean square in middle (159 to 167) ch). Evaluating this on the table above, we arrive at 1.4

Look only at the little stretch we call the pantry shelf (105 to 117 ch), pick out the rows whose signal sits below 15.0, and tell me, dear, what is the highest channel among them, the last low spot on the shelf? 114 ch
